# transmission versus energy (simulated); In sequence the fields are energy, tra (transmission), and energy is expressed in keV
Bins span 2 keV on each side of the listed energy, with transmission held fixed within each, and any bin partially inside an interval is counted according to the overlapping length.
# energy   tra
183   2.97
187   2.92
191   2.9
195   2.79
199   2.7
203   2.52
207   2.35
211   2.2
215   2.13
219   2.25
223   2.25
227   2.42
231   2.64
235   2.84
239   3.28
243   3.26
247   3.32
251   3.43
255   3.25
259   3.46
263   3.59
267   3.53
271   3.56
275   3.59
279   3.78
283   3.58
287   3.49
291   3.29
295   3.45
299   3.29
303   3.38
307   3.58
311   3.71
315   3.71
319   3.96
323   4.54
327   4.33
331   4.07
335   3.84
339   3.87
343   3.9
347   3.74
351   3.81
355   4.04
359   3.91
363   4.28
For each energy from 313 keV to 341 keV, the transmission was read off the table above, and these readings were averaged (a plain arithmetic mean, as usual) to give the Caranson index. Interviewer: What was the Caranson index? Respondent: 4.0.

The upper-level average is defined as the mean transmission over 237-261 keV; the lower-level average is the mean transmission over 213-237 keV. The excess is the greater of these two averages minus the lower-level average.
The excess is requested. 0.91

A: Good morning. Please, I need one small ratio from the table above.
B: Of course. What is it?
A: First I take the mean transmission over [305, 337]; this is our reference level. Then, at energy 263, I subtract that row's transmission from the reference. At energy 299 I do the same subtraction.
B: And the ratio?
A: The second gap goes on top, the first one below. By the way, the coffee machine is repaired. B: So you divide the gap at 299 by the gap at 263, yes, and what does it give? 1.8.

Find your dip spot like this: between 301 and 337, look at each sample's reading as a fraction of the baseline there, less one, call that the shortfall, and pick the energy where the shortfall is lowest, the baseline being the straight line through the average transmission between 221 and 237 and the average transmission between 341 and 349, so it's 303 keV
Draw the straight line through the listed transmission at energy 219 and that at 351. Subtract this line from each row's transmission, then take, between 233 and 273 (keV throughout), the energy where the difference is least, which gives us 235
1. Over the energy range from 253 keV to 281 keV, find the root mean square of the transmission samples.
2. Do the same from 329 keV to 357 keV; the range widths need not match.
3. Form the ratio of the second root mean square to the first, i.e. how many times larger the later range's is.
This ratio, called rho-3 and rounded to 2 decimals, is 1.10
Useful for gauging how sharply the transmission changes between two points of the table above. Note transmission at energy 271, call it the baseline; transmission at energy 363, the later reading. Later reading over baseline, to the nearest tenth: 1.2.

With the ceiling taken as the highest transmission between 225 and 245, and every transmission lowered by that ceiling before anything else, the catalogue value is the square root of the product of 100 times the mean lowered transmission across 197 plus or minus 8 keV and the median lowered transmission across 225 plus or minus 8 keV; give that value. 7.2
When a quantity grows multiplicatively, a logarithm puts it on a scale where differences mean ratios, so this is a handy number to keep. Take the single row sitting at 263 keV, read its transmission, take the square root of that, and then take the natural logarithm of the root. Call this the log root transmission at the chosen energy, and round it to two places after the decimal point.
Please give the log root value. 0.64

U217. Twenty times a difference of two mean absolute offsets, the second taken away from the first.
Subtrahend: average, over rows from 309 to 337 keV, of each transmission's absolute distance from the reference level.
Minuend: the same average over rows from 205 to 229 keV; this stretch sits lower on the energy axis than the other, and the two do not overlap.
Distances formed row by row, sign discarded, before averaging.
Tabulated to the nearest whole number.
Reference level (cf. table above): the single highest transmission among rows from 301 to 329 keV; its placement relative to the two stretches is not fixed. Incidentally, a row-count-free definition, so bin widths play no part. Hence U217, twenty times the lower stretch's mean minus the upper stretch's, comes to 35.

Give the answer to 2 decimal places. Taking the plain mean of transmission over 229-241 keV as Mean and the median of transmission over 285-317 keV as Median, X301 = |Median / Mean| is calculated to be 1.19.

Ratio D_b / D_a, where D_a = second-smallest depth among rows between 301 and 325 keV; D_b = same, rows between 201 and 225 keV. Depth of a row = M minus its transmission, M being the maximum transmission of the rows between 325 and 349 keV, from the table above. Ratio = 5.4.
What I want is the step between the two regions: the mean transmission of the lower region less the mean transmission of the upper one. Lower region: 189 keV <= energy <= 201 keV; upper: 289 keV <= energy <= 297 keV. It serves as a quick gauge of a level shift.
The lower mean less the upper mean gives -0.57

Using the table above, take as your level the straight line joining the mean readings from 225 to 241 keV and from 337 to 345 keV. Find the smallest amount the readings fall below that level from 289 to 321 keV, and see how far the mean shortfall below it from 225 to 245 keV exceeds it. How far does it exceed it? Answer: 0.2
